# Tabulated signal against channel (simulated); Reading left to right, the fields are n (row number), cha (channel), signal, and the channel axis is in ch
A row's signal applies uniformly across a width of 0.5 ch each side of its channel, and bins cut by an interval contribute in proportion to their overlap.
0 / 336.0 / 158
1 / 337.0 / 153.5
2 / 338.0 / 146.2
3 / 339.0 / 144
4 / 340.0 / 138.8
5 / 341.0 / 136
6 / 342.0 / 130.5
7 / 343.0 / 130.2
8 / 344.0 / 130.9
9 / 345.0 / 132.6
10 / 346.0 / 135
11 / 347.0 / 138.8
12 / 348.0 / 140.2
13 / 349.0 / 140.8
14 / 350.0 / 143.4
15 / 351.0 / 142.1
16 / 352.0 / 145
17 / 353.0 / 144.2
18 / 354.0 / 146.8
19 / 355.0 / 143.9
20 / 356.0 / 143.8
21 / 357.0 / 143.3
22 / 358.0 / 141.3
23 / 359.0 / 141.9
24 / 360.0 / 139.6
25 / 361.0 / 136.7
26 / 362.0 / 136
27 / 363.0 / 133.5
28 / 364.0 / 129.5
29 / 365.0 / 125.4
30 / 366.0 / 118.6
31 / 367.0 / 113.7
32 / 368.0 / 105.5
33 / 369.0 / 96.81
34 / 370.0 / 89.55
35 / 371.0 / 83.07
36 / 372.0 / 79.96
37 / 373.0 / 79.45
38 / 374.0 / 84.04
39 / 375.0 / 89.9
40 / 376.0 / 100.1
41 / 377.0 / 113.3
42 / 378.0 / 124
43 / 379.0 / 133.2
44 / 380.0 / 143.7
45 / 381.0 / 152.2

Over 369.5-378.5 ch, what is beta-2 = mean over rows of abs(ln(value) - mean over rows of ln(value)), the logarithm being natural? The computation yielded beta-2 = 0.13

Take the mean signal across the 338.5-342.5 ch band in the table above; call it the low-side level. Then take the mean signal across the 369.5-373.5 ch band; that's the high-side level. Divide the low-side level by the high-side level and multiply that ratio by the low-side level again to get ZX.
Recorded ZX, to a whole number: 227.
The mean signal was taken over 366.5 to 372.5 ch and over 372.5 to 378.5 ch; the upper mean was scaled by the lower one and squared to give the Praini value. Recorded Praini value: 1.1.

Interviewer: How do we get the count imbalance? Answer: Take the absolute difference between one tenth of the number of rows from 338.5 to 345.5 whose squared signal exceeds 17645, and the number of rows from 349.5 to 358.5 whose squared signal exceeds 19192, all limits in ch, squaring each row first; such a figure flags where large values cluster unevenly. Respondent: 8.7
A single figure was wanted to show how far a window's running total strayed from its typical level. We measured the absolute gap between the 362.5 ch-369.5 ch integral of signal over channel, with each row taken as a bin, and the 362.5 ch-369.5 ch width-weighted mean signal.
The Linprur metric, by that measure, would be 705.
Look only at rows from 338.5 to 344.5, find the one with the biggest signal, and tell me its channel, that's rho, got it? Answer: 339.0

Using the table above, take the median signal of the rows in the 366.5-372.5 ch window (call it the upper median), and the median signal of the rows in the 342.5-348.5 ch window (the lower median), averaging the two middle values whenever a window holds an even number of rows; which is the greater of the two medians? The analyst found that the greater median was 134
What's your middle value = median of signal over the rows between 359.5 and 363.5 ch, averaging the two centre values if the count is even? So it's 136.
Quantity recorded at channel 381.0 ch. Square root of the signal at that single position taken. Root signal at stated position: 12.3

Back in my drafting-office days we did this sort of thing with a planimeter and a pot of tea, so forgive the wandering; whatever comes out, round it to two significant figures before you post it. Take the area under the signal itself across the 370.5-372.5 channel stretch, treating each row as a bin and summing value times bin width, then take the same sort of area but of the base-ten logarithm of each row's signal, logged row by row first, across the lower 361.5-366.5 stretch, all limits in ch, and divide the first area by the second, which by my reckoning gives 15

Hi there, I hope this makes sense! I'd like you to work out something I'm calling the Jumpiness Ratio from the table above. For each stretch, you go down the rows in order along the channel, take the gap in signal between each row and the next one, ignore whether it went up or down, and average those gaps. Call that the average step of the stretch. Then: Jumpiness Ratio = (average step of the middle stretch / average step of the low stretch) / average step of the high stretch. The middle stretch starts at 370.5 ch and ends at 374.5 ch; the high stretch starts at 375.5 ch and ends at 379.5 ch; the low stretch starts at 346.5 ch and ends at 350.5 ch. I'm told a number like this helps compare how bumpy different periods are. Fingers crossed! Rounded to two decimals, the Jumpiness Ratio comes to 0.16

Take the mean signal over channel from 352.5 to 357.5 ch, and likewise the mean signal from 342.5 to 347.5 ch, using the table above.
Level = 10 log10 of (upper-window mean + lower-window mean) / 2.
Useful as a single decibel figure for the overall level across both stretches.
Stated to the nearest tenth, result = 21.4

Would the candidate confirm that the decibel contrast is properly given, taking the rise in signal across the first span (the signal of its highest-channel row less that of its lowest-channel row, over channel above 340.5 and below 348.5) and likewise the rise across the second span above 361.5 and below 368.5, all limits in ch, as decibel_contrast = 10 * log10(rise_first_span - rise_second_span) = 15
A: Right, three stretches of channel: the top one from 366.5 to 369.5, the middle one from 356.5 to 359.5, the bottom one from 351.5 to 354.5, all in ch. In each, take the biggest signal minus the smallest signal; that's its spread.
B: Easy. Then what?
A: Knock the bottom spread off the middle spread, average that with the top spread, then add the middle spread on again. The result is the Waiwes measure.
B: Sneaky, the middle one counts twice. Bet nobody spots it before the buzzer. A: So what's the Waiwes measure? 10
